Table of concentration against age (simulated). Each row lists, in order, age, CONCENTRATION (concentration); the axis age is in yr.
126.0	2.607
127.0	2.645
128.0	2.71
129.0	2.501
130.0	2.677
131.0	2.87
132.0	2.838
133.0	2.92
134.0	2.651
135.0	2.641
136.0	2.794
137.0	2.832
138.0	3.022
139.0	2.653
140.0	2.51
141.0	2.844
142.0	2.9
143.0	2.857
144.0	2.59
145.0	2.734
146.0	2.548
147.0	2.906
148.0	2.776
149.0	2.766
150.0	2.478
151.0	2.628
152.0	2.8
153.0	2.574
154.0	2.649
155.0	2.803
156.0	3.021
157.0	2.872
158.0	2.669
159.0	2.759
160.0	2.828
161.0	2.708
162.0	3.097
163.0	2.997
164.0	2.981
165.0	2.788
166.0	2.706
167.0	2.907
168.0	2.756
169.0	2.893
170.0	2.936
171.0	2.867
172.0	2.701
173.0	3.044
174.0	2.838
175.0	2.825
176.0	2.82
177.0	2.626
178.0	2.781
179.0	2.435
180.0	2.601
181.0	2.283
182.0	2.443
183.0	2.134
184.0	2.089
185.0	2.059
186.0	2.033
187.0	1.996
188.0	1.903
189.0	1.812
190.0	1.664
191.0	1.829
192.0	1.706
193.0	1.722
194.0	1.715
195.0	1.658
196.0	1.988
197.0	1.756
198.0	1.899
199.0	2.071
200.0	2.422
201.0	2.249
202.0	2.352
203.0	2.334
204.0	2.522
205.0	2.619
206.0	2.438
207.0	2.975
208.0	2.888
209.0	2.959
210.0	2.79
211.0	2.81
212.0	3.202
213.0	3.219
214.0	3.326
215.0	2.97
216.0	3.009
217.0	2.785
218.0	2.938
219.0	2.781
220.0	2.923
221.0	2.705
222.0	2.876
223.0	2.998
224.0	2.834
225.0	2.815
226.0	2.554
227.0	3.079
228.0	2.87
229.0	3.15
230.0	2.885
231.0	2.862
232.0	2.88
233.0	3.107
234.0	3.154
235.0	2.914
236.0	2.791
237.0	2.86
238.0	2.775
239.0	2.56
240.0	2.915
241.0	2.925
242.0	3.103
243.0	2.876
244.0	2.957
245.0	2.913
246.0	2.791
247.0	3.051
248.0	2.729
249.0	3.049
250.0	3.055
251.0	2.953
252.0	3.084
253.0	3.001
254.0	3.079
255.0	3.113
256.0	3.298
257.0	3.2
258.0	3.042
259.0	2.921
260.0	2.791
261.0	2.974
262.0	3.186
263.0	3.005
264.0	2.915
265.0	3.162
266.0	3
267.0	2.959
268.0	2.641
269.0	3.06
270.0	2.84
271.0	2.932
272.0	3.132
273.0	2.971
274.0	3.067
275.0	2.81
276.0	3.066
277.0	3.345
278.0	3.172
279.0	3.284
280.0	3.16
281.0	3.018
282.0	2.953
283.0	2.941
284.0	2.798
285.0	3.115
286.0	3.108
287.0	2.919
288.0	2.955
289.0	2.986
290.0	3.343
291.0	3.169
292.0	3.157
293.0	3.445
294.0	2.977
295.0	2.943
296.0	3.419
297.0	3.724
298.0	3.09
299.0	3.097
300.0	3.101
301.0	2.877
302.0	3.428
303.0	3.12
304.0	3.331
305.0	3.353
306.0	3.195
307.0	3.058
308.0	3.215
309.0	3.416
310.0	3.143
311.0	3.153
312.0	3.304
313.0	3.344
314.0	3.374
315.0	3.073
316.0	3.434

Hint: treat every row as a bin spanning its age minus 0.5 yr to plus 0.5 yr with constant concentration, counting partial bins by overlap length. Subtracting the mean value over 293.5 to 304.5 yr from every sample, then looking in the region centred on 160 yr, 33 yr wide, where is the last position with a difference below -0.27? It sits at 176.0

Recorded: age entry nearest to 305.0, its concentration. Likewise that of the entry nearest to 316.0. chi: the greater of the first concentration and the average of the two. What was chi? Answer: 3.39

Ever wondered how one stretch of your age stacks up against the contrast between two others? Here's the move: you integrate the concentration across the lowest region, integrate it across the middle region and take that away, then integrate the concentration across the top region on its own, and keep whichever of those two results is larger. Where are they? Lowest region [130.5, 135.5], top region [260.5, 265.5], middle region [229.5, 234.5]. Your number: 15.24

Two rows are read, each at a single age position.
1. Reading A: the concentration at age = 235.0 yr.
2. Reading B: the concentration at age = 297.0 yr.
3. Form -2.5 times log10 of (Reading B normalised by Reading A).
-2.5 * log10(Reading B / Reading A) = -0.27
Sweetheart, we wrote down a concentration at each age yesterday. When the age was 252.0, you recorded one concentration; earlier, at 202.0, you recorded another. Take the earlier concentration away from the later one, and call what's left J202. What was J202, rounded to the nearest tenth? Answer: 0.7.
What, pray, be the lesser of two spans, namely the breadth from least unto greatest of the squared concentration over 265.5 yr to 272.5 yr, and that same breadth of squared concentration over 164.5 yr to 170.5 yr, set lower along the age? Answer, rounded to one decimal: 1.3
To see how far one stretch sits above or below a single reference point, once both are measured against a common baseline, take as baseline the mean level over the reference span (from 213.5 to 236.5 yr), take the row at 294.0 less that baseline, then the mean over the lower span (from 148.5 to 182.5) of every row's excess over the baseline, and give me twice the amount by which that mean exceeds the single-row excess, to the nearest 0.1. -0.4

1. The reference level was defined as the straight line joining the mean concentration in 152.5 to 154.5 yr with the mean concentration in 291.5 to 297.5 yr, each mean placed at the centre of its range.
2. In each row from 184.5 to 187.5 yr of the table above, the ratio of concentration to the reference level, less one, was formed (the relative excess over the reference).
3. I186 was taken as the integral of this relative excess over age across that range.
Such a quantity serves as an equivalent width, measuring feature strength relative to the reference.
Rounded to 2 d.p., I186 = -0.80 yr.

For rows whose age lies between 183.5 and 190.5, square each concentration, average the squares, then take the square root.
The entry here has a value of 1.94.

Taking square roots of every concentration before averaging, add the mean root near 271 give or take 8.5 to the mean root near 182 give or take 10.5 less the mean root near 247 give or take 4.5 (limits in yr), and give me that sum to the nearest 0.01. 1.54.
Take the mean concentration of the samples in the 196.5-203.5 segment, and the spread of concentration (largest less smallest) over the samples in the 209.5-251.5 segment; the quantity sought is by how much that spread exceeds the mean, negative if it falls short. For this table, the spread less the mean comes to -1.38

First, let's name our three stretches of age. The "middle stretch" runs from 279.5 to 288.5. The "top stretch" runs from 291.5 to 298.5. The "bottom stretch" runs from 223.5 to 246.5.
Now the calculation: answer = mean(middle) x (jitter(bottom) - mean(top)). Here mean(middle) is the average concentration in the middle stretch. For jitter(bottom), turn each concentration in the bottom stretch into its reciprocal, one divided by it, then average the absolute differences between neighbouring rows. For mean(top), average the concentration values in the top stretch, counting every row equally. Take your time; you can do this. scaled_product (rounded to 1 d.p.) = -9.7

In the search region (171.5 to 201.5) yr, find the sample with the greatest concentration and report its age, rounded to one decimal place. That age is 173.0 yr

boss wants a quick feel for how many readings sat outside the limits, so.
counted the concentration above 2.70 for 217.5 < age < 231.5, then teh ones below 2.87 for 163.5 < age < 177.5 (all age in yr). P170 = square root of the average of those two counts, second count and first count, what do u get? 3.32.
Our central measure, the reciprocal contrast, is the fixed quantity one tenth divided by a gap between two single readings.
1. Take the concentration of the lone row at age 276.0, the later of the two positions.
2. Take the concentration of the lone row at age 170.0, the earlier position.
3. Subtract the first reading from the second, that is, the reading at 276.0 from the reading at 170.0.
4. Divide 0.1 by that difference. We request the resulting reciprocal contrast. -0.8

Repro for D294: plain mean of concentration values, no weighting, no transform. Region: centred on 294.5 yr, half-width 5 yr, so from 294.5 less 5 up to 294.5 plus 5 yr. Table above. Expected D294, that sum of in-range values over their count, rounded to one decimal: 3.2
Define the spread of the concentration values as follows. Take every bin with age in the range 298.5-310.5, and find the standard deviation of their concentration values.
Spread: 0.16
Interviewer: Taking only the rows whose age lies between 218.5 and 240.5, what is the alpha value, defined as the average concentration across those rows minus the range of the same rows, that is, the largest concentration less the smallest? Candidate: 2.3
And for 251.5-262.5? 2.6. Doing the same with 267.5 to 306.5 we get 2.0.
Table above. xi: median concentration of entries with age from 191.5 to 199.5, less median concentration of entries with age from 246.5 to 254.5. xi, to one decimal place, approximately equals -1.3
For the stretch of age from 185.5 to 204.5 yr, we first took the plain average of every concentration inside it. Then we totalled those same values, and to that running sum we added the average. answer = 39.6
